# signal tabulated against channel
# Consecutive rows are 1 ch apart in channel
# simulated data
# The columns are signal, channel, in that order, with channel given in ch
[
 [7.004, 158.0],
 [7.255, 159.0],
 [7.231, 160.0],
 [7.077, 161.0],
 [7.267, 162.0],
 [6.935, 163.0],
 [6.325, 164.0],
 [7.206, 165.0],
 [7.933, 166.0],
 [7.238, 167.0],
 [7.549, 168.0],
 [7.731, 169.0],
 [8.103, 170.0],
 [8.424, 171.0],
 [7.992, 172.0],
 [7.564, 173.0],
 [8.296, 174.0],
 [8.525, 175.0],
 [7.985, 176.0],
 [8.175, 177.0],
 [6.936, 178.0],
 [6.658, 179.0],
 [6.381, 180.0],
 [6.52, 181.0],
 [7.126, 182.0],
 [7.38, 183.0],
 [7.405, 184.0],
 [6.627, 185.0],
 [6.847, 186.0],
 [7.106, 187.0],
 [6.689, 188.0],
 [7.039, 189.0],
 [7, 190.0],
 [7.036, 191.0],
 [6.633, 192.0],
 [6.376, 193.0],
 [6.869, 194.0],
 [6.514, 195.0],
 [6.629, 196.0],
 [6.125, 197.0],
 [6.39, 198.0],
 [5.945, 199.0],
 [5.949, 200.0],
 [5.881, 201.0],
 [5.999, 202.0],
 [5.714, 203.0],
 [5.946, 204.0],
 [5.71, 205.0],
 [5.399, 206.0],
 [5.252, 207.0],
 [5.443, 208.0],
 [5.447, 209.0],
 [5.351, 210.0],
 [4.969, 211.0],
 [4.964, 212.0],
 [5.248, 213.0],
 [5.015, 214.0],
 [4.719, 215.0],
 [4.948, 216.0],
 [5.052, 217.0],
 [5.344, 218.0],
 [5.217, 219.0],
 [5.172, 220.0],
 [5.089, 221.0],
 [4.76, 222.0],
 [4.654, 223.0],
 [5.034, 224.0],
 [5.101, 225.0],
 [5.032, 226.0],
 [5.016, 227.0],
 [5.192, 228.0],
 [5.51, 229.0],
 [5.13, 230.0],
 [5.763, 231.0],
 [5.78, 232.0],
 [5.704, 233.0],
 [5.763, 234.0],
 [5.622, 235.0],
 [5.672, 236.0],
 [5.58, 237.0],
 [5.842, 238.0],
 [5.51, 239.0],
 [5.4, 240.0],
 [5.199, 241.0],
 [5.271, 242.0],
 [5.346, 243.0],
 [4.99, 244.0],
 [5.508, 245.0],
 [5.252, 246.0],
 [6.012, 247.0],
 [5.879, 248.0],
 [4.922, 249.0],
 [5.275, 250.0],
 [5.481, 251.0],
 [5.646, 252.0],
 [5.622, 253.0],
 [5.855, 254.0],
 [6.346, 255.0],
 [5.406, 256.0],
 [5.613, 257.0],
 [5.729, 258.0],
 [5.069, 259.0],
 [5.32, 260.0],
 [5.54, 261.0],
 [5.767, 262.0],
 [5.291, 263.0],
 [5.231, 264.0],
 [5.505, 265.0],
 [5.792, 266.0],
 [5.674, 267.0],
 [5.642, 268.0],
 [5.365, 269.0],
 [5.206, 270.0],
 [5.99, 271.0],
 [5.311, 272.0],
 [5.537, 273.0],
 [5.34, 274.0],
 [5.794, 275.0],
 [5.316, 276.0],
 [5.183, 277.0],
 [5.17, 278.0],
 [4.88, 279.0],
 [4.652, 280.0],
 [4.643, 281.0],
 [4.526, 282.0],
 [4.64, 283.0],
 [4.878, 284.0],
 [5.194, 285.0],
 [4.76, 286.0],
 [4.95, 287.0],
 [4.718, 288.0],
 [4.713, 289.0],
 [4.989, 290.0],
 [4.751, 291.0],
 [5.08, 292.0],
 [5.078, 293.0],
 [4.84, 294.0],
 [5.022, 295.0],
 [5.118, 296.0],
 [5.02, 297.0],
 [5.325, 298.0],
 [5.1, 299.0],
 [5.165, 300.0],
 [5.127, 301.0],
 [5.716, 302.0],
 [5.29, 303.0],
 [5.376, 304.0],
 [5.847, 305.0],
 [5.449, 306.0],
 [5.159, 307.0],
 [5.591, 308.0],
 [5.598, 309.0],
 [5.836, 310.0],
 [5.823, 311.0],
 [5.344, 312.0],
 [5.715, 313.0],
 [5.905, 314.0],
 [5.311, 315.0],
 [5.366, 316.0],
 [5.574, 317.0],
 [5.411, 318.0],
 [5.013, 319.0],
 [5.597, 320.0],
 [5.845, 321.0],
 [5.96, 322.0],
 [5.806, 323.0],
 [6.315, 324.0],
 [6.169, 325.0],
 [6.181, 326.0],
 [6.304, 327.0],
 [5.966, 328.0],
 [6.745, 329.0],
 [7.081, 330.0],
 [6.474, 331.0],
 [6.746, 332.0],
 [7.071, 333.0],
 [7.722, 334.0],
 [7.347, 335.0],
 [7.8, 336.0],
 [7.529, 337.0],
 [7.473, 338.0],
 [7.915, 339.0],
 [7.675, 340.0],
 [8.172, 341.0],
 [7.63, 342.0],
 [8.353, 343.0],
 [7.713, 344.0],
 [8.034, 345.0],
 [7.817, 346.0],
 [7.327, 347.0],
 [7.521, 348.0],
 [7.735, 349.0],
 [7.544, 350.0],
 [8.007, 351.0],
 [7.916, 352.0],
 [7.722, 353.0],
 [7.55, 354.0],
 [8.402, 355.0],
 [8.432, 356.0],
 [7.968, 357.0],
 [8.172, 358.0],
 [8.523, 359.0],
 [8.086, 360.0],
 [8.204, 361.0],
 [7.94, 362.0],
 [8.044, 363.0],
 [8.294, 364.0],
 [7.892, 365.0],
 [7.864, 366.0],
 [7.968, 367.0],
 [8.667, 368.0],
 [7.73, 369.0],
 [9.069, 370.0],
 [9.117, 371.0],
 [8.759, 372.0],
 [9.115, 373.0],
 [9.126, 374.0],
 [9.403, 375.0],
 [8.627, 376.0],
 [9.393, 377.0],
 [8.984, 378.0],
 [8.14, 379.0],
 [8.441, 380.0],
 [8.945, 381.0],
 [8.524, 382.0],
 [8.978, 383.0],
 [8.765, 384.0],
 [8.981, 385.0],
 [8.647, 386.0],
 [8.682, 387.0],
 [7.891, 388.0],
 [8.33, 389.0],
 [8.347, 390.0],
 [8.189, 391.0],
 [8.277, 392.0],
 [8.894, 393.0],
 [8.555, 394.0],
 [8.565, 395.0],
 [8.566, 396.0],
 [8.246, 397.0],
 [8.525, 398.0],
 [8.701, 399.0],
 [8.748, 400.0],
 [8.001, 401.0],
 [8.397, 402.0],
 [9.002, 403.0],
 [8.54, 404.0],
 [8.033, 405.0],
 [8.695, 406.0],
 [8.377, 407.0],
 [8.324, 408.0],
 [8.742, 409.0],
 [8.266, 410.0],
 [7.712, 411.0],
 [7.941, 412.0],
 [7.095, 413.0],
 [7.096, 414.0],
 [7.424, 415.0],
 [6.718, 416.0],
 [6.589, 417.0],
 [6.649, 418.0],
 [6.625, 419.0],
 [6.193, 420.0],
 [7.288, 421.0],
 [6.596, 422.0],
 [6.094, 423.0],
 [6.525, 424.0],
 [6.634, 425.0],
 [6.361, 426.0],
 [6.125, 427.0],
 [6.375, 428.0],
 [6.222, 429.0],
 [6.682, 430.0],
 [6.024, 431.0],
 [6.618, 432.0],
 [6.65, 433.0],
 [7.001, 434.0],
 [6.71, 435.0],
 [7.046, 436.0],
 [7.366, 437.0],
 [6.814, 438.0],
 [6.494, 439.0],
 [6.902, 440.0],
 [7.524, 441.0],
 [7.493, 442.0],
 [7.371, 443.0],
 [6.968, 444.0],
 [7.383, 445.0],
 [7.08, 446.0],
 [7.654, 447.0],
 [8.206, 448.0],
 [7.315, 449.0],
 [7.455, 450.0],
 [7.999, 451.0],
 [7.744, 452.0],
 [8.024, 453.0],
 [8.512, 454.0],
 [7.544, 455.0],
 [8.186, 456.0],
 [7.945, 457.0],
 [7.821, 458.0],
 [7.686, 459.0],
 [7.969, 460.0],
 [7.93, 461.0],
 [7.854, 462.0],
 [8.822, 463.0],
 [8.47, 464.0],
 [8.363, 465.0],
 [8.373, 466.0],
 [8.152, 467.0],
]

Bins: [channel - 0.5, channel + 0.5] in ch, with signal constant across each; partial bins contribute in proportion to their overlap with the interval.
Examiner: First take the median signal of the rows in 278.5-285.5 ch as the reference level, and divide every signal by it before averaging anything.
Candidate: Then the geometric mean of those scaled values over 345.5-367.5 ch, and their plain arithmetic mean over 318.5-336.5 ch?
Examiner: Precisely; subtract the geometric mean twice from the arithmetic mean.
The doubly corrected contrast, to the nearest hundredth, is -2.03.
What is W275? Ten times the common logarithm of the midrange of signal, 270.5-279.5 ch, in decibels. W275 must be 7.35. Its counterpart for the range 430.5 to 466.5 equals 8.71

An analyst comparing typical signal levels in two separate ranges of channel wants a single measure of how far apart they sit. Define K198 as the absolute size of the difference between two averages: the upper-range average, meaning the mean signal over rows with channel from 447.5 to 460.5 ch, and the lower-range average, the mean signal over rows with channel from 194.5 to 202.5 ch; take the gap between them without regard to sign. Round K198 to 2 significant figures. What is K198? 1.7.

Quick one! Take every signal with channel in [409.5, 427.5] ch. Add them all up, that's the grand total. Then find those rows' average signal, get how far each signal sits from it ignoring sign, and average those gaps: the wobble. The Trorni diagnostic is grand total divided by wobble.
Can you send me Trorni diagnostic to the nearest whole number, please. 241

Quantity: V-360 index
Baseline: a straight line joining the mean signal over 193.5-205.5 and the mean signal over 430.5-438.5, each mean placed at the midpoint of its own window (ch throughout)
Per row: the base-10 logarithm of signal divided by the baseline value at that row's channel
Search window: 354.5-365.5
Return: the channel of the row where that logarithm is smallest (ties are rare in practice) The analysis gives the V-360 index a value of 365.0 ch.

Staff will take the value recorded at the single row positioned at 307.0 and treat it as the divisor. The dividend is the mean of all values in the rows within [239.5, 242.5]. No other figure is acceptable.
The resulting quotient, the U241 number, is 1.03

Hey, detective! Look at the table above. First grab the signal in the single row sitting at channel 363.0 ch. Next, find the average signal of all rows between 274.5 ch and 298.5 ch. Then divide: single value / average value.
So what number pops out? 1.6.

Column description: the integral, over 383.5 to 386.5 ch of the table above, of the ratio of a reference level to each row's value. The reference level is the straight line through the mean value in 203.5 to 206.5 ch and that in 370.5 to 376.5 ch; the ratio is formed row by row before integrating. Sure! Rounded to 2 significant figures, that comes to 3.2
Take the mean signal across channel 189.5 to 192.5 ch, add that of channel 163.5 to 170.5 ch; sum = 14.3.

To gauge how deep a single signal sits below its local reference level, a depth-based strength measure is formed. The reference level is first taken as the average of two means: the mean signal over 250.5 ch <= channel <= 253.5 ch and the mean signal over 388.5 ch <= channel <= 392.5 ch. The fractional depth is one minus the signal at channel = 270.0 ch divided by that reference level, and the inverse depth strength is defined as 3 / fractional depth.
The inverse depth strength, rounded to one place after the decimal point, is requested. 12.0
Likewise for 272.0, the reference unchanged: 12.8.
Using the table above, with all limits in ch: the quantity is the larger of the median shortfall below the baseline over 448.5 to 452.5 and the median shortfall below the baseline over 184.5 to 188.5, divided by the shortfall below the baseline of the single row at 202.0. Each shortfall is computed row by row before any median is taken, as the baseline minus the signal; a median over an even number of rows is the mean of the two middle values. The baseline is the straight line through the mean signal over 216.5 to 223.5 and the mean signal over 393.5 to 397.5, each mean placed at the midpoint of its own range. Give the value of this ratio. -1.5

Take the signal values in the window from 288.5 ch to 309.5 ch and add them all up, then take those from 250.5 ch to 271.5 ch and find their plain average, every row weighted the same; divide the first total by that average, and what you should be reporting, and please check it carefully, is 19.6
